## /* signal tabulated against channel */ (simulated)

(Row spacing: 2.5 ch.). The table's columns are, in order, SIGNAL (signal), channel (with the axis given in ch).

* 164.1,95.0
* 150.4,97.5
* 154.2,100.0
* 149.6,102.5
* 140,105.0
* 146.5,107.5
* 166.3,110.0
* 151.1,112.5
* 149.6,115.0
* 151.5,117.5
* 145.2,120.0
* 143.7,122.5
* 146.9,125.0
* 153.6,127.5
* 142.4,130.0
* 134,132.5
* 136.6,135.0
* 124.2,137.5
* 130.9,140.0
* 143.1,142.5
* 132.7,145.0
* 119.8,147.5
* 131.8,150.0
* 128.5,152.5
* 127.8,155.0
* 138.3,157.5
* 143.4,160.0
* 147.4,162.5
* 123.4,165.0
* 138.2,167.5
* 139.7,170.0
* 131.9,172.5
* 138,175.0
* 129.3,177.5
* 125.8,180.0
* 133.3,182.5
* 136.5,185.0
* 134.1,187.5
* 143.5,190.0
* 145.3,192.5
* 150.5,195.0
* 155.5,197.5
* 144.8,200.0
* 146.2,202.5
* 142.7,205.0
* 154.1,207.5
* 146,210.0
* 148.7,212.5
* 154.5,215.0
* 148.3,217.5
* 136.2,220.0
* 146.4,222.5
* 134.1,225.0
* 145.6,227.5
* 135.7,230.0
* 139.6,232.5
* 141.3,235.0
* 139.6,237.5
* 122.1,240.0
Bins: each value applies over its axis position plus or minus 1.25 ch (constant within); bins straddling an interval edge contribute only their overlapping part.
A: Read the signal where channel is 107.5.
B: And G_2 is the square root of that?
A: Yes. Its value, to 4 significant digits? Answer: 12.10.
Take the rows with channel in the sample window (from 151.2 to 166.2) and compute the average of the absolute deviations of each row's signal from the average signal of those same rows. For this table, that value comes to 8.2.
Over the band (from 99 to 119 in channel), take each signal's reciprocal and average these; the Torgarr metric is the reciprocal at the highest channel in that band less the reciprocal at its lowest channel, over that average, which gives 0.02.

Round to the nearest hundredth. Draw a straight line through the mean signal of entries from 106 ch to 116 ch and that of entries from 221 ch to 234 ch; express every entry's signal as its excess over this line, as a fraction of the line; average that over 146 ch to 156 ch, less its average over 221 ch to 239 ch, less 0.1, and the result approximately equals -0.25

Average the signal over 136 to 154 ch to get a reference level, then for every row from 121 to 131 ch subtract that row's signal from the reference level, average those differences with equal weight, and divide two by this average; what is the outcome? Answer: -0.1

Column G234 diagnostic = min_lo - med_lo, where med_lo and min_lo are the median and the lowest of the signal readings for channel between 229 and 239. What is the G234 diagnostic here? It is -4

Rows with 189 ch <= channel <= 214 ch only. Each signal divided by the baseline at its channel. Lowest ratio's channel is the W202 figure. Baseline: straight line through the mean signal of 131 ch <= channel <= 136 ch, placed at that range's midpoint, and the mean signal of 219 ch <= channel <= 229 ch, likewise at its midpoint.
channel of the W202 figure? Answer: 205.0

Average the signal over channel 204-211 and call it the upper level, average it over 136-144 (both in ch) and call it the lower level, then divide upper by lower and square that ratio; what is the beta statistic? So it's 1.24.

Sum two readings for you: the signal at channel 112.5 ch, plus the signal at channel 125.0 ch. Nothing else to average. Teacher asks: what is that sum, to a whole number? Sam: 298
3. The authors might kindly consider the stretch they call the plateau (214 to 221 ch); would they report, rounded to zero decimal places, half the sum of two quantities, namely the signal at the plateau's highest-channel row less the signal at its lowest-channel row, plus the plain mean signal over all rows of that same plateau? 64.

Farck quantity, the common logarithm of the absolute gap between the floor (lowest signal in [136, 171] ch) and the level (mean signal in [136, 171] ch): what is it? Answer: 1.14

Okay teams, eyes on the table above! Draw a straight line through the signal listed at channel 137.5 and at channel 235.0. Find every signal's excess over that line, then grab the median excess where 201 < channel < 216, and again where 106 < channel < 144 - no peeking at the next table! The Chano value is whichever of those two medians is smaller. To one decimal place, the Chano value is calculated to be 11.0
